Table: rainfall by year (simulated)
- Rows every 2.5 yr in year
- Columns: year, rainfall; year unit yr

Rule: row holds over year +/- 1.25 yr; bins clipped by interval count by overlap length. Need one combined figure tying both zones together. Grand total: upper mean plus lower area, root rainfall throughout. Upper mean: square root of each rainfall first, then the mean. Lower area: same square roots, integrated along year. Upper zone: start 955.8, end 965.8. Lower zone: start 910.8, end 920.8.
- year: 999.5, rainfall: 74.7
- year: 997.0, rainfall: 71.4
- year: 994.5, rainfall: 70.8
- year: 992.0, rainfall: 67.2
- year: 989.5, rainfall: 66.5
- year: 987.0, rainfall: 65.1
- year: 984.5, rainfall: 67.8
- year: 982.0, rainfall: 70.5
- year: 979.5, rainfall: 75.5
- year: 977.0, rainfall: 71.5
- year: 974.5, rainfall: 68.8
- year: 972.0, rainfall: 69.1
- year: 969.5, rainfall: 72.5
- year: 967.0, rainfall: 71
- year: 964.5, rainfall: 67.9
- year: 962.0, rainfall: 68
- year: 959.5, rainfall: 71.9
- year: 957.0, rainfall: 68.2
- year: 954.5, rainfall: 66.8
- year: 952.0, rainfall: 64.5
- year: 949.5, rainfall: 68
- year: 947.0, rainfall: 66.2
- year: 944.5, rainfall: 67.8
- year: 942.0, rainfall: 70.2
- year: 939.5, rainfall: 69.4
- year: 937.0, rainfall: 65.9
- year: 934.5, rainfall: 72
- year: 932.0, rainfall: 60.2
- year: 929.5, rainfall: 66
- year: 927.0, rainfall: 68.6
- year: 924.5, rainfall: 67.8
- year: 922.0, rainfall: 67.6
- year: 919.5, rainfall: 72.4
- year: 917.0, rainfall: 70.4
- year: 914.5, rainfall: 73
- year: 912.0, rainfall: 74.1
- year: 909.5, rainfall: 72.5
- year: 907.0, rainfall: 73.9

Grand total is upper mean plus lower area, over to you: 93.4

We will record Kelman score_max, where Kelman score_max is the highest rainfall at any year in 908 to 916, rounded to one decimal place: 74.1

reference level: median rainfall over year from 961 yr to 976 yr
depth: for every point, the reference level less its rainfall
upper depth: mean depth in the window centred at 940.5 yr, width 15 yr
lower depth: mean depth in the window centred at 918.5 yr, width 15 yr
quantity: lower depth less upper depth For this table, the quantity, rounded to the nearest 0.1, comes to -2.3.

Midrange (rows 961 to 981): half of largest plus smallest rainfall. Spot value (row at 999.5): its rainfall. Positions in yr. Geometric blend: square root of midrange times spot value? 73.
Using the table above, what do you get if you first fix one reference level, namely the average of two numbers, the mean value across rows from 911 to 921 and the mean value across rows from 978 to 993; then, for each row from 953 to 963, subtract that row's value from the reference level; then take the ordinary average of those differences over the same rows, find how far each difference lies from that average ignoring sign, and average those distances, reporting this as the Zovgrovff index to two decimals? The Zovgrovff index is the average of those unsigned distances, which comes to 1.59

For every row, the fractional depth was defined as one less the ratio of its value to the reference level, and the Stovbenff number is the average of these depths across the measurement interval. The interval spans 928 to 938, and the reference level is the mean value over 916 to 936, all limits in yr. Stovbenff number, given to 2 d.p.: 0.03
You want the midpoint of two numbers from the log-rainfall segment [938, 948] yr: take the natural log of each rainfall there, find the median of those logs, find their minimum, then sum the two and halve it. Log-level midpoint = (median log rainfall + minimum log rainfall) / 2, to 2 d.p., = 4.21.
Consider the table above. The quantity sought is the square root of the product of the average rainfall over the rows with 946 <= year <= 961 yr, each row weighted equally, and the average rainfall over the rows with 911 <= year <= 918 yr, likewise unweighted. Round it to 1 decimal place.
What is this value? 70.0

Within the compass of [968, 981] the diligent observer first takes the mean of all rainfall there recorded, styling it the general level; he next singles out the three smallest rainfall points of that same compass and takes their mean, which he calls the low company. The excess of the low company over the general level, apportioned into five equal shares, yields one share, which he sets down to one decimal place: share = -0.3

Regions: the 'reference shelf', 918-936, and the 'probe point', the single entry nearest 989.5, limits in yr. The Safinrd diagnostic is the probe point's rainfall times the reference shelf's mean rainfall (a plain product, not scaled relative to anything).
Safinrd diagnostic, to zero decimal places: 4509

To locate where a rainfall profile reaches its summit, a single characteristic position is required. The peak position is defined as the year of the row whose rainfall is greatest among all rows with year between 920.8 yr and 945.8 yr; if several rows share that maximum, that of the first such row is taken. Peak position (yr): 934.5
